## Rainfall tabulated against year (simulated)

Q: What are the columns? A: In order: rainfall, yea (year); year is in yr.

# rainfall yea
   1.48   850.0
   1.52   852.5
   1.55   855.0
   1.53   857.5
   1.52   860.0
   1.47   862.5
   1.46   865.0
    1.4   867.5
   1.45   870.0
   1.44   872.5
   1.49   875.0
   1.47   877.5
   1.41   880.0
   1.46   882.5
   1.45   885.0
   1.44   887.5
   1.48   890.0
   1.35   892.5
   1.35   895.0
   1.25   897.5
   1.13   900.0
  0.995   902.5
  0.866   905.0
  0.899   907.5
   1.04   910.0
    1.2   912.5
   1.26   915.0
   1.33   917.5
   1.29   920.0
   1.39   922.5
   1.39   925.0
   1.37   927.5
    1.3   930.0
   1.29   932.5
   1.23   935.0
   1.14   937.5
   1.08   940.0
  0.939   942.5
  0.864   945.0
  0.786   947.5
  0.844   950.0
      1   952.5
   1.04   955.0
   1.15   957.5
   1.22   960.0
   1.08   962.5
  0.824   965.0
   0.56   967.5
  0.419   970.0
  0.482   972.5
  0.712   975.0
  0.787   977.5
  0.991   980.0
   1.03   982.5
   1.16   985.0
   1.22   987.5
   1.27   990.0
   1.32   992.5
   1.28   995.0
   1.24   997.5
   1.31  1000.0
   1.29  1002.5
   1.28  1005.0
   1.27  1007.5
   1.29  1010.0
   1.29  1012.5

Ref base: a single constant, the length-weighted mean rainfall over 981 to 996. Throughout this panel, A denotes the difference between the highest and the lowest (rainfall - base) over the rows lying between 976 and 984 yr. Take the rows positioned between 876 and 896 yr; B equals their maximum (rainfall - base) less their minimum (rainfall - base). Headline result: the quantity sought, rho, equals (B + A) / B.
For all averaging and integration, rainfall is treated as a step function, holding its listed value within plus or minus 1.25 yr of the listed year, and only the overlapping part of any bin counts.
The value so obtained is 2.9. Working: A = 0.24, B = 0.1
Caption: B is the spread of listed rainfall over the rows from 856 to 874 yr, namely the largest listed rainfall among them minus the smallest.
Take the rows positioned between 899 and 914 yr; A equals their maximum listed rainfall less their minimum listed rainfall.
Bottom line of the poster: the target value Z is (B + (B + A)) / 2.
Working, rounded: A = 0.3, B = 0.13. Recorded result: 0.30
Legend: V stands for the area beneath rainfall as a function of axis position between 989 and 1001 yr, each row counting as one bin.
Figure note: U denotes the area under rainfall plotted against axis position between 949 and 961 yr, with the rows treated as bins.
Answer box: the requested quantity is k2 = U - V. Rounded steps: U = 12.6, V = 15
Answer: -2.8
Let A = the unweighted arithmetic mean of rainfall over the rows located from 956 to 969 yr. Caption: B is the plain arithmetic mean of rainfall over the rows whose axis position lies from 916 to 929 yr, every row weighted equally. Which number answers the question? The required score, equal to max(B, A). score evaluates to 1.4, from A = 0.97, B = 1.4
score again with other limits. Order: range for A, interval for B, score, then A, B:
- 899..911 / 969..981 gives 1.0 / 0.99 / 0.7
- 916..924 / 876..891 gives 1.5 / 1.34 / 1.5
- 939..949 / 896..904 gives 1.1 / 0.92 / 1.1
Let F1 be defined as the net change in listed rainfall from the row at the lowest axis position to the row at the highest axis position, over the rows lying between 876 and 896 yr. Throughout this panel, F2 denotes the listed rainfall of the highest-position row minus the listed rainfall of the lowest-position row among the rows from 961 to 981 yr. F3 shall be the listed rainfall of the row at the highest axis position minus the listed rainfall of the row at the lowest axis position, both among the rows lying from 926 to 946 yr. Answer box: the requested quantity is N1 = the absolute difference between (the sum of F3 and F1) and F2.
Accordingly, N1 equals 0.5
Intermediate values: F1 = -0.12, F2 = -0.1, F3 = -0.51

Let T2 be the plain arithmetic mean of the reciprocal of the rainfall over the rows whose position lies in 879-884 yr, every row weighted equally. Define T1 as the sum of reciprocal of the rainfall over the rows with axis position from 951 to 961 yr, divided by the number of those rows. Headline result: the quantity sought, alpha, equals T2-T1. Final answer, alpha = -0.22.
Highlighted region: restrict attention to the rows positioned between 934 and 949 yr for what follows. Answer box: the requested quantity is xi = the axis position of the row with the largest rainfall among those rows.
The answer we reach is 935.0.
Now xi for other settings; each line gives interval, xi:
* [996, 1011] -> 1000.0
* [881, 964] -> 890.0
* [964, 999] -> 992.5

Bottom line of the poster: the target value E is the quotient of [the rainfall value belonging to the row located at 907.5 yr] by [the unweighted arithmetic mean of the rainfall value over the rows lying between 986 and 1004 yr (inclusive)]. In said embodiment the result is 0.7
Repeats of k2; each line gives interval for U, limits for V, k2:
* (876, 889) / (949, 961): 6.2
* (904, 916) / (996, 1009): -4.0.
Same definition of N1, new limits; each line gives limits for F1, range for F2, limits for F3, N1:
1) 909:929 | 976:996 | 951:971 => 0.7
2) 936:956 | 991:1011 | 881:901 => 0.4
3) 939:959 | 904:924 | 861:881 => 0.5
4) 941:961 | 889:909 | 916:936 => 0.8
